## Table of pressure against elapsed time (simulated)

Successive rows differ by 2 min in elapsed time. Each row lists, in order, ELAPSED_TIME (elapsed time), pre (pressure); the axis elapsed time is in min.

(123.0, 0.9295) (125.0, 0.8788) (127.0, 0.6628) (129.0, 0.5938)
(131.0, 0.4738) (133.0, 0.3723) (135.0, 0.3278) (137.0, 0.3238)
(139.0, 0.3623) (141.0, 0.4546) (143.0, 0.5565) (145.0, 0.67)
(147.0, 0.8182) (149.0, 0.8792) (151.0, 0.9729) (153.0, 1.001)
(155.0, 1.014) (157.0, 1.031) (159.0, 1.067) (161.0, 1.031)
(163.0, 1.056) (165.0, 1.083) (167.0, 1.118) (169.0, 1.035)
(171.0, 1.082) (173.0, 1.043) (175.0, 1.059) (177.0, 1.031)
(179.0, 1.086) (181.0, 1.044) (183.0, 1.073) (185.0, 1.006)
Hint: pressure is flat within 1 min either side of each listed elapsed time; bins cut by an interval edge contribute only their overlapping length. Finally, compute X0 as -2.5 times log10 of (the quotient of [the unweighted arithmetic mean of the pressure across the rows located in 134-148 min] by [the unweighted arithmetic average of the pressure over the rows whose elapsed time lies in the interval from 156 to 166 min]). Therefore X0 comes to 0.81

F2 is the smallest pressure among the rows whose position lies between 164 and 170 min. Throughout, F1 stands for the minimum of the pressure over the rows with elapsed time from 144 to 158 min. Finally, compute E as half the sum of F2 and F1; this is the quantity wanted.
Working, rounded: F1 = 0.67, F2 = 1.035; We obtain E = 0.85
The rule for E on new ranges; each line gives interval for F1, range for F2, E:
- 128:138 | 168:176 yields 0.68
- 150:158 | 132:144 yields 0.65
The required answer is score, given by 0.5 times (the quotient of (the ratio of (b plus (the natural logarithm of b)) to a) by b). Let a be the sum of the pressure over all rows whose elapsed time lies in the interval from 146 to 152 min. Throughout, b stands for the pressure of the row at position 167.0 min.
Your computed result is 0.21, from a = 2.7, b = 1.118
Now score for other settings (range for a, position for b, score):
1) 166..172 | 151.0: 0.15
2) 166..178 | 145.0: 0.03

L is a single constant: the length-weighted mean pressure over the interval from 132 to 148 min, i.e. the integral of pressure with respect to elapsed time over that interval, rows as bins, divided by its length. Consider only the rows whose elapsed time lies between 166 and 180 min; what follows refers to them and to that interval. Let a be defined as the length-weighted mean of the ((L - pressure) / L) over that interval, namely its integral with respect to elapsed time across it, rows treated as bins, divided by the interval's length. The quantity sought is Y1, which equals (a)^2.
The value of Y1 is 1.4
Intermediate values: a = -1.2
